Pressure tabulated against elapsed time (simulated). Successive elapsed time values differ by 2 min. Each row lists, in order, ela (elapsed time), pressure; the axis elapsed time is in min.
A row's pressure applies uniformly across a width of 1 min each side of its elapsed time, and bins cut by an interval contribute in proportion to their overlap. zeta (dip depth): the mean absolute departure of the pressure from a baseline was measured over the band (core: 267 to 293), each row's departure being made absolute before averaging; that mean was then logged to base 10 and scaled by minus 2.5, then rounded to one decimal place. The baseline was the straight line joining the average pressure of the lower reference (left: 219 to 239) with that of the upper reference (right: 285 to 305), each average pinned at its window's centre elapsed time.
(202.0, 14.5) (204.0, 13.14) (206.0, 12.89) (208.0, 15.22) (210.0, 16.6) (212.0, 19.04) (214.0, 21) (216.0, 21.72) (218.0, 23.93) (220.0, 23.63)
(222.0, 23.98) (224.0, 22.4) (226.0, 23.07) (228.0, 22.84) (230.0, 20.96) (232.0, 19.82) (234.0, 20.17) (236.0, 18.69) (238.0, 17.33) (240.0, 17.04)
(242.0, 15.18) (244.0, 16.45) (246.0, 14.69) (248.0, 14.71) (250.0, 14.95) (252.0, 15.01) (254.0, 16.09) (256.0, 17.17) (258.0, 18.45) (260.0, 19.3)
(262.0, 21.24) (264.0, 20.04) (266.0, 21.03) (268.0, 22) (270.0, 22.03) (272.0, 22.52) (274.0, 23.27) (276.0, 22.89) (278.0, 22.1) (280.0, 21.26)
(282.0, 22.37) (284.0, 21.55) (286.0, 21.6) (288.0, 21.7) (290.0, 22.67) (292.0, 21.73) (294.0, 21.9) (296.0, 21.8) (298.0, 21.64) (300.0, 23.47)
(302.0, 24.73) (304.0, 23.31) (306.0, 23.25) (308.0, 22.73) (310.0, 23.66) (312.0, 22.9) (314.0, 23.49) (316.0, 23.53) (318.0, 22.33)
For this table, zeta 0.7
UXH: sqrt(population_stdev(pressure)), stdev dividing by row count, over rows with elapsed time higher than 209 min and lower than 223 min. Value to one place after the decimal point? 1.6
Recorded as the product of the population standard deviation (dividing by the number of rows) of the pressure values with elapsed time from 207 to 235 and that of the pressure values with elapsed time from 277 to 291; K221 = 1.2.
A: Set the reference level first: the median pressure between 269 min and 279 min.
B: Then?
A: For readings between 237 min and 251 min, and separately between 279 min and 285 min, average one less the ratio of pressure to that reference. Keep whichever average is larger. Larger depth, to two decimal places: 0.30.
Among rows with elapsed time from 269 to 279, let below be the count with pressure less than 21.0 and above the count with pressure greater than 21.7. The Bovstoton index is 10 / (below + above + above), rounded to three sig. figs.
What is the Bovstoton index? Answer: 1.00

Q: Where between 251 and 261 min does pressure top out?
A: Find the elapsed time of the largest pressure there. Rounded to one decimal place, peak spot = 260.0 min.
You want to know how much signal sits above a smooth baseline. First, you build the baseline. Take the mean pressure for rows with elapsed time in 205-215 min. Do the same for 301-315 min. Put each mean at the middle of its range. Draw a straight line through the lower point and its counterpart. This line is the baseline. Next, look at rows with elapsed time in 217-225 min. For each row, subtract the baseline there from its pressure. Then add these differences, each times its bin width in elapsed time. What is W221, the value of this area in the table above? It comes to 46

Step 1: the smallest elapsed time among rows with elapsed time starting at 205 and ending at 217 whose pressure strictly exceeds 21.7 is 216.0 min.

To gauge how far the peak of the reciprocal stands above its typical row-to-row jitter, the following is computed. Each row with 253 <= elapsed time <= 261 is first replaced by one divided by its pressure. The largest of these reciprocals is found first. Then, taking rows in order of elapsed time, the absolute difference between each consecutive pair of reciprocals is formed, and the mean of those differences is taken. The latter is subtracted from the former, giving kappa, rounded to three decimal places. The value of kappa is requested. 0.059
